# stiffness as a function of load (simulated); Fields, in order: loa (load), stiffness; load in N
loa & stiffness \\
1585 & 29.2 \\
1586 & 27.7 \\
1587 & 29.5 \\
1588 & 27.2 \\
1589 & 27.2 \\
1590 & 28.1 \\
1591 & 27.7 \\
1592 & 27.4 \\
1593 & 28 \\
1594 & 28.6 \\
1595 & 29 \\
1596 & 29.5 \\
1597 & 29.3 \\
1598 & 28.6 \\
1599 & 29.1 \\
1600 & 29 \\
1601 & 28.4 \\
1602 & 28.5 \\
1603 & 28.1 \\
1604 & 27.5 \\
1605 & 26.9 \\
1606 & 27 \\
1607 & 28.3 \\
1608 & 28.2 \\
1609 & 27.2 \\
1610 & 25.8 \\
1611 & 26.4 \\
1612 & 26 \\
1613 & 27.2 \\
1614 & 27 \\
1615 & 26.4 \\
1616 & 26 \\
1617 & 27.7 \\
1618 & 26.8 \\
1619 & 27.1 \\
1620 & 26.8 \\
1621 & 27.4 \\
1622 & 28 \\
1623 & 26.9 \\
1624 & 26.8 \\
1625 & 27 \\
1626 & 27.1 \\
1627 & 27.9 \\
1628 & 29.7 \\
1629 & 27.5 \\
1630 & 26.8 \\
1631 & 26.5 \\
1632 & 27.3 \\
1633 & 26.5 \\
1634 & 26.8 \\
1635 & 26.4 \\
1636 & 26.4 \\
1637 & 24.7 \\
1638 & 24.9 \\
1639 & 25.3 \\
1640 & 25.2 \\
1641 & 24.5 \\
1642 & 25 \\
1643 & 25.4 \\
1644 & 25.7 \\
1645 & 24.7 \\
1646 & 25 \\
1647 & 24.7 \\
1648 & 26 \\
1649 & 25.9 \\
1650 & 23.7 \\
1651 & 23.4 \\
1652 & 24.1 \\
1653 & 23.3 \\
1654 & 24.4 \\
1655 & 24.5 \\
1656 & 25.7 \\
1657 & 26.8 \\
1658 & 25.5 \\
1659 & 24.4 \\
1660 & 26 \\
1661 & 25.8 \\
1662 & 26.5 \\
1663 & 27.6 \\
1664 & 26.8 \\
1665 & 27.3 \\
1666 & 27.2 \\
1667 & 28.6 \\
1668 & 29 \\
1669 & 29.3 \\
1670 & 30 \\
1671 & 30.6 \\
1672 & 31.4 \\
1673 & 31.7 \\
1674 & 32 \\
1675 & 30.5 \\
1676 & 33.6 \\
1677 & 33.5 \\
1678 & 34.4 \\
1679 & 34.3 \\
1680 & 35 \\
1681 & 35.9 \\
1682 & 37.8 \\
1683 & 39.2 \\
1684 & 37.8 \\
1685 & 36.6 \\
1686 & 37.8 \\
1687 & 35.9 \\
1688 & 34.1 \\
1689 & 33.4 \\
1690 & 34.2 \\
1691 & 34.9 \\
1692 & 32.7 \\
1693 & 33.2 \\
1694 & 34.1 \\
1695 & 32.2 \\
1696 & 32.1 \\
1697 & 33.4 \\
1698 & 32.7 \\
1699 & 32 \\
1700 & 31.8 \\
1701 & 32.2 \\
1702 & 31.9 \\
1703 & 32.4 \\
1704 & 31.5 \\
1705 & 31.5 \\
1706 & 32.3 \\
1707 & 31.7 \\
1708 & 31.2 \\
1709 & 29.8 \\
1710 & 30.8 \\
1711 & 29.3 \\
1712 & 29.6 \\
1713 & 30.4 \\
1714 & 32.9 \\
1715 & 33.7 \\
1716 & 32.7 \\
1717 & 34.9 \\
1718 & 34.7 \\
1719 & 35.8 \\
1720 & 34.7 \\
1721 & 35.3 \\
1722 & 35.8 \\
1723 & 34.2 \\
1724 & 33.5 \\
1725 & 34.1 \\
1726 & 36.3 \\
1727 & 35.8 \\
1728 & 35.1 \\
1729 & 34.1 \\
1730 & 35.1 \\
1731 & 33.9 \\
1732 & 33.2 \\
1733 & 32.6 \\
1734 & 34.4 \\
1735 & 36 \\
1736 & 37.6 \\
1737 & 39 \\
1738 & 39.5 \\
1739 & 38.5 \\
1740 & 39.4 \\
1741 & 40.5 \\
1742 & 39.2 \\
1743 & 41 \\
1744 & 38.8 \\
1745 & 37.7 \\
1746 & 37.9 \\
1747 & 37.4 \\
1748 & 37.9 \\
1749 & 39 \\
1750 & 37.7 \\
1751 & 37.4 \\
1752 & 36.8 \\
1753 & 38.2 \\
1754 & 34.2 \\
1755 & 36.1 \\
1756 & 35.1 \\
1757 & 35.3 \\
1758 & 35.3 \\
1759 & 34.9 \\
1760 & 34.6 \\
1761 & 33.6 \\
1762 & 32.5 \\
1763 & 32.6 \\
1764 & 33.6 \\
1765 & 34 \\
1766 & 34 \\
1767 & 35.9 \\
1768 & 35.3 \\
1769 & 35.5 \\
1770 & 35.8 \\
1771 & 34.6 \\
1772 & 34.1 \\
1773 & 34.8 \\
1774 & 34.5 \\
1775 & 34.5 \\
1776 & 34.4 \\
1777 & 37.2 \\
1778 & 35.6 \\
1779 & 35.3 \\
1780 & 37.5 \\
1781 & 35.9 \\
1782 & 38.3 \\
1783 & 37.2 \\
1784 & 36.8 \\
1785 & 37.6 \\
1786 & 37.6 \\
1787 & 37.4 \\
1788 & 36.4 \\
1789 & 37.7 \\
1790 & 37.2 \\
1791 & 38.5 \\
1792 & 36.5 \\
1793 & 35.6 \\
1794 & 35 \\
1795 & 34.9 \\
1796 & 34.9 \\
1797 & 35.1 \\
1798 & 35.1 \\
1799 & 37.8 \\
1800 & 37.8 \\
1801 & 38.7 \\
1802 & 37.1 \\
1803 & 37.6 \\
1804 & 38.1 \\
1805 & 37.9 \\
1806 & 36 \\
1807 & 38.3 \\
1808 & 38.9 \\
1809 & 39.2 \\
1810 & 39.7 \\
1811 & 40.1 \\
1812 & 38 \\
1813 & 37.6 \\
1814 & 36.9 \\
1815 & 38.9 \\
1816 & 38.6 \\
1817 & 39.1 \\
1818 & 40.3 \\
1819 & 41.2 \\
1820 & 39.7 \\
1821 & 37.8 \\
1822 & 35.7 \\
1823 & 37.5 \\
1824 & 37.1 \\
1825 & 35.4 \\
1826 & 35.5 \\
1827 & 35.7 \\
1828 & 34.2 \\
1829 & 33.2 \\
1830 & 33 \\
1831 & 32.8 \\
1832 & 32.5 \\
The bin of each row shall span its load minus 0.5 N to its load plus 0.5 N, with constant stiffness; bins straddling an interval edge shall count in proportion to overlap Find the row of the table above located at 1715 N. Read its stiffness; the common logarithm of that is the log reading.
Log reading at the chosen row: 1.53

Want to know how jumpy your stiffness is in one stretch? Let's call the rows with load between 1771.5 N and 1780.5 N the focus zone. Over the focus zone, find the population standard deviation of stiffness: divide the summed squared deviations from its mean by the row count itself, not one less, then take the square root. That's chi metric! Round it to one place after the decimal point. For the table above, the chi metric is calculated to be 1.2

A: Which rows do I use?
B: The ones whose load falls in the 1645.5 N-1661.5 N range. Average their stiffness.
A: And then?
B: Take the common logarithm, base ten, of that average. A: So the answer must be 1.40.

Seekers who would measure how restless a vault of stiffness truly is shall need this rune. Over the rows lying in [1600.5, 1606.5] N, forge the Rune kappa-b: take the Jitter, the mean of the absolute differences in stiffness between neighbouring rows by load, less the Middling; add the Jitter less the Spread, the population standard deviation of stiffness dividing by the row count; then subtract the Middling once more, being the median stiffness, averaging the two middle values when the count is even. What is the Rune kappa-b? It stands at -56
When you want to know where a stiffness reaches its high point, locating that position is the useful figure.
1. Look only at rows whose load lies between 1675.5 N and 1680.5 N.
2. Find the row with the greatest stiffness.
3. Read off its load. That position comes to 1680 N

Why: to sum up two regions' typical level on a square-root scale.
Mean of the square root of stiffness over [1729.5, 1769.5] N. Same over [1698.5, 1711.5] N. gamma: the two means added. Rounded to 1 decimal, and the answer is 11.6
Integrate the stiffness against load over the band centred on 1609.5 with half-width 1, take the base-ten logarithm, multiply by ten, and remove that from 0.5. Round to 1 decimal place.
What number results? -16.7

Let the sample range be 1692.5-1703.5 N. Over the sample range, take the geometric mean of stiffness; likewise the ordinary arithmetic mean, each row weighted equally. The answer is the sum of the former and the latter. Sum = 65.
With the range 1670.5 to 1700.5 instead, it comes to 68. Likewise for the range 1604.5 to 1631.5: 54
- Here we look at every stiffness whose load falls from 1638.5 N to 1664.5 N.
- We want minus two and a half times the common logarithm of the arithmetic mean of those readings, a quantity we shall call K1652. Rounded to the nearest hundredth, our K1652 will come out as -3.50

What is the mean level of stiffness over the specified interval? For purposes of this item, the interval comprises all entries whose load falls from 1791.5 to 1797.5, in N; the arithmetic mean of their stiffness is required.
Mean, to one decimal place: 35.3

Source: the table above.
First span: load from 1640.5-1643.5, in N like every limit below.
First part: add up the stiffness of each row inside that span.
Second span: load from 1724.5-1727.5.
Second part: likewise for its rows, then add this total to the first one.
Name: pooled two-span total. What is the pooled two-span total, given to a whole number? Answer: 181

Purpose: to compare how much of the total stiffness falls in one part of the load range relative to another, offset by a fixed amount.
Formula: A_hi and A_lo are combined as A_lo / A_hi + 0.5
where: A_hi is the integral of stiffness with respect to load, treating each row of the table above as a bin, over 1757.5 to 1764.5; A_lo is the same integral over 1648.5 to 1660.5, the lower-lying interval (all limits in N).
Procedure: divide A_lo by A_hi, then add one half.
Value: 1.8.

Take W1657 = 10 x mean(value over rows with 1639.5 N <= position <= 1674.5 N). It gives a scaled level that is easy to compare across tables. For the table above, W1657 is 265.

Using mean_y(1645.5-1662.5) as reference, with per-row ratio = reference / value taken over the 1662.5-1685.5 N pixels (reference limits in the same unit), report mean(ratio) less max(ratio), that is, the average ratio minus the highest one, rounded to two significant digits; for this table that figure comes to -0.15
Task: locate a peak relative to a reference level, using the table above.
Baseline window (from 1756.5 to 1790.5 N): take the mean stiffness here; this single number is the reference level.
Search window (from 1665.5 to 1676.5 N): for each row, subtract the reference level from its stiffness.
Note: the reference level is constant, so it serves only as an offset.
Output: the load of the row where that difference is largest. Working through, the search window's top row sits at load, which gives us 1676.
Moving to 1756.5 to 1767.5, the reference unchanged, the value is 1767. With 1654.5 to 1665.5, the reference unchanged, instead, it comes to 1663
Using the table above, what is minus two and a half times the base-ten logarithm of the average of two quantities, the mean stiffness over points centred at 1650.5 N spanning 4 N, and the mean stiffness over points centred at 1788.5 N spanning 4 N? -3.72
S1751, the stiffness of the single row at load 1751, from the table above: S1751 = 37.4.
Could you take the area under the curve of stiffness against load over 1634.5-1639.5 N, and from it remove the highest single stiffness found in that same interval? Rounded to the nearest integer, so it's 101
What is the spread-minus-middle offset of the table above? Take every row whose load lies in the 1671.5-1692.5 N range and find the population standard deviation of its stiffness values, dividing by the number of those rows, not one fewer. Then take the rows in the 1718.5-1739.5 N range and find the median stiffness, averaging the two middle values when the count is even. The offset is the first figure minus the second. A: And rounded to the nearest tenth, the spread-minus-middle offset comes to -32.8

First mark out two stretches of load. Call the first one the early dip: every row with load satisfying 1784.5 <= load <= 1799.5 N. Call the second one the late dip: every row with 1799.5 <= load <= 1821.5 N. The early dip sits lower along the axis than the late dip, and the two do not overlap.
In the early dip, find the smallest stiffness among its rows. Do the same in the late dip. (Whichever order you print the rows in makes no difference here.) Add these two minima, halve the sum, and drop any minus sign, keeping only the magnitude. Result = 35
